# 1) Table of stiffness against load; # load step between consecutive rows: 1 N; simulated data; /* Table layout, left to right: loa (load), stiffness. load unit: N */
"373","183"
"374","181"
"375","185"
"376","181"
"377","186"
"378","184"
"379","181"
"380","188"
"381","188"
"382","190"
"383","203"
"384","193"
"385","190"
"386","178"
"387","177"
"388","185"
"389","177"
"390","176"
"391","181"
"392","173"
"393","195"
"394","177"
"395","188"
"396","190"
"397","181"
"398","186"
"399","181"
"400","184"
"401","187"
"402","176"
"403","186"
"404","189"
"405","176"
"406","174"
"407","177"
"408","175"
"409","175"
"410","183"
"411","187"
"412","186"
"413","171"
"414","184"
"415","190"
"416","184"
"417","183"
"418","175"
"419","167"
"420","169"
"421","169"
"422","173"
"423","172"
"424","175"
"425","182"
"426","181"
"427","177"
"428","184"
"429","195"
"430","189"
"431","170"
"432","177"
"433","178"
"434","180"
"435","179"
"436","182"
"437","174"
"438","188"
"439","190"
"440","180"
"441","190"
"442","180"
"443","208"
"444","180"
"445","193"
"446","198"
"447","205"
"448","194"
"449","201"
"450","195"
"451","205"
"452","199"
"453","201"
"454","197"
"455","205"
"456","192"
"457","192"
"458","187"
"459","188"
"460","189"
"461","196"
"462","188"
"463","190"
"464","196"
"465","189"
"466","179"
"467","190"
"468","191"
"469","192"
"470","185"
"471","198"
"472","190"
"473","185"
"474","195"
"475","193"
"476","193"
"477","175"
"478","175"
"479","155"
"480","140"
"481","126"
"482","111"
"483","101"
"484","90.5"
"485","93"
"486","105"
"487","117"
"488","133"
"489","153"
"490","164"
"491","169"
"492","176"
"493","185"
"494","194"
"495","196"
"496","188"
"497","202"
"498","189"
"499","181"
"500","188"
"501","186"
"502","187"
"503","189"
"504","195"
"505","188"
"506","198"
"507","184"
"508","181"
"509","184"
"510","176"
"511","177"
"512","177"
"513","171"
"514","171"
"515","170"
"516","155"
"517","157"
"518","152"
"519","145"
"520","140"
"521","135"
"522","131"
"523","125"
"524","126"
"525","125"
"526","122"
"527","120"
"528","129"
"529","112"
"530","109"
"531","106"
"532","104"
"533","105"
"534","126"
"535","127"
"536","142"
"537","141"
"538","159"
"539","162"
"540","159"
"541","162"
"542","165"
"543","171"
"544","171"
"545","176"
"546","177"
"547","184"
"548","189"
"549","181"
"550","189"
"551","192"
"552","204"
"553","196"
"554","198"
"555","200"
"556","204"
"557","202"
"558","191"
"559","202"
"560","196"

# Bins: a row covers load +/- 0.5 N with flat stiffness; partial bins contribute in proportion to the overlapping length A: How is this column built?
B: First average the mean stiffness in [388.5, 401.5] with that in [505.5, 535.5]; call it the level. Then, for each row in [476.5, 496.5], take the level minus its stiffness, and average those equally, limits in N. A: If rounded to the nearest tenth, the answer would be 16.4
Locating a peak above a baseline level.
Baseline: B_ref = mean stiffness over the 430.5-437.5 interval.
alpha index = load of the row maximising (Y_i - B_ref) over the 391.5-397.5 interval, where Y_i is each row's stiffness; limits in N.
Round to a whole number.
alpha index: 393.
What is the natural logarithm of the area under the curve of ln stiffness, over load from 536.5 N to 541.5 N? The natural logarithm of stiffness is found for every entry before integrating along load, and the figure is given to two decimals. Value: 3.23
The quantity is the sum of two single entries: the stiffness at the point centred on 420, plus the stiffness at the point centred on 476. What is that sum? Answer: 362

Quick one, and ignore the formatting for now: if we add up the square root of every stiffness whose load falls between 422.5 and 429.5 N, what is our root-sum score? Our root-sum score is 94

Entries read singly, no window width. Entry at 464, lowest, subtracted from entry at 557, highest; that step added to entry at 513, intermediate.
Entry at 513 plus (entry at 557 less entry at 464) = 177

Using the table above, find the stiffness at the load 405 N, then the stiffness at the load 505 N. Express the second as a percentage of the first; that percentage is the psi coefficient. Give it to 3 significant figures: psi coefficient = 107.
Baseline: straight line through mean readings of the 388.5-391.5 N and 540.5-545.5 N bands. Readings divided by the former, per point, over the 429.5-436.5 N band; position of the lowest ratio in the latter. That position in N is 431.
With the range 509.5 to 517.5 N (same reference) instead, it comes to 516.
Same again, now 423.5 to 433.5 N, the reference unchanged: 431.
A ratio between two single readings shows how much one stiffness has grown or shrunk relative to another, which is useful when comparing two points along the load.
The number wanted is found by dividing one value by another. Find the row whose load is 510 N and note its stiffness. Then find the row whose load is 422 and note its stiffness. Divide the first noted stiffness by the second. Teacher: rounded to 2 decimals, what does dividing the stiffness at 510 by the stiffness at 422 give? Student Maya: 1.02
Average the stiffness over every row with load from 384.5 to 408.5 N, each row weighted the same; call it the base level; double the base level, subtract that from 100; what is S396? -263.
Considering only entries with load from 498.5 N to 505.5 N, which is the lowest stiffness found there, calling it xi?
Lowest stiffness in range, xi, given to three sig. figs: 181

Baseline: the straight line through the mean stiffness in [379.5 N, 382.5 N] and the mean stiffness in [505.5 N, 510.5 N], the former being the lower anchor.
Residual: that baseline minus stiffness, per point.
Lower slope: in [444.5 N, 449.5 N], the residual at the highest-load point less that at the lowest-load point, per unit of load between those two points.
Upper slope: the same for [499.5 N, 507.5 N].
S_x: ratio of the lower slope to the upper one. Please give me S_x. -3.8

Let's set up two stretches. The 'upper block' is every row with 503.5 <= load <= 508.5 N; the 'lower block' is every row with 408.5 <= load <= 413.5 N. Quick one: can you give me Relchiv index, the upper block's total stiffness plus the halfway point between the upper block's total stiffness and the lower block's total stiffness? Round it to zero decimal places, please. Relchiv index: 1870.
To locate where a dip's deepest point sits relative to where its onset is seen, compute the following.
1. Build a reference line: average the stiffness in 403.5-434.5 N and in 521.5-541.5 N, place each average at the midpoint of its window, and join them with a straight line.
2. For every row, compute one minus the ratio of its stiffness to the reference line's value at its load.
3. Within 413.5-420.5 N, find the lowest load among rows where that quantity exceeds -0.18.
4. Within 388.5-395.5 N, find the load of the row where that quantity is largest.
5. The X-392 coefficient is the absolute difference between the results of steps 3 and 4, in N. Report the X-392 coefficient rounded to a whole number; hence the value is 22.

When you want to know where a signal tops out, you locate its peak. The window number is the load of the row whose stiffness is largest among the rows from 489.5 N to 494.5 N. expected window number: 494 N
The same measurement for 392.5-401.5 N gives 393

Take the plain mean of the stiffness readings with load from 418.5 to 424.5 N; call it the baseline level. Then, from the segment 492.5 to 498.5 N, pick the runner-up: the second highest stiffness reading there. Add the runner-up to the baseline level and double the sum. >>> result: 734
